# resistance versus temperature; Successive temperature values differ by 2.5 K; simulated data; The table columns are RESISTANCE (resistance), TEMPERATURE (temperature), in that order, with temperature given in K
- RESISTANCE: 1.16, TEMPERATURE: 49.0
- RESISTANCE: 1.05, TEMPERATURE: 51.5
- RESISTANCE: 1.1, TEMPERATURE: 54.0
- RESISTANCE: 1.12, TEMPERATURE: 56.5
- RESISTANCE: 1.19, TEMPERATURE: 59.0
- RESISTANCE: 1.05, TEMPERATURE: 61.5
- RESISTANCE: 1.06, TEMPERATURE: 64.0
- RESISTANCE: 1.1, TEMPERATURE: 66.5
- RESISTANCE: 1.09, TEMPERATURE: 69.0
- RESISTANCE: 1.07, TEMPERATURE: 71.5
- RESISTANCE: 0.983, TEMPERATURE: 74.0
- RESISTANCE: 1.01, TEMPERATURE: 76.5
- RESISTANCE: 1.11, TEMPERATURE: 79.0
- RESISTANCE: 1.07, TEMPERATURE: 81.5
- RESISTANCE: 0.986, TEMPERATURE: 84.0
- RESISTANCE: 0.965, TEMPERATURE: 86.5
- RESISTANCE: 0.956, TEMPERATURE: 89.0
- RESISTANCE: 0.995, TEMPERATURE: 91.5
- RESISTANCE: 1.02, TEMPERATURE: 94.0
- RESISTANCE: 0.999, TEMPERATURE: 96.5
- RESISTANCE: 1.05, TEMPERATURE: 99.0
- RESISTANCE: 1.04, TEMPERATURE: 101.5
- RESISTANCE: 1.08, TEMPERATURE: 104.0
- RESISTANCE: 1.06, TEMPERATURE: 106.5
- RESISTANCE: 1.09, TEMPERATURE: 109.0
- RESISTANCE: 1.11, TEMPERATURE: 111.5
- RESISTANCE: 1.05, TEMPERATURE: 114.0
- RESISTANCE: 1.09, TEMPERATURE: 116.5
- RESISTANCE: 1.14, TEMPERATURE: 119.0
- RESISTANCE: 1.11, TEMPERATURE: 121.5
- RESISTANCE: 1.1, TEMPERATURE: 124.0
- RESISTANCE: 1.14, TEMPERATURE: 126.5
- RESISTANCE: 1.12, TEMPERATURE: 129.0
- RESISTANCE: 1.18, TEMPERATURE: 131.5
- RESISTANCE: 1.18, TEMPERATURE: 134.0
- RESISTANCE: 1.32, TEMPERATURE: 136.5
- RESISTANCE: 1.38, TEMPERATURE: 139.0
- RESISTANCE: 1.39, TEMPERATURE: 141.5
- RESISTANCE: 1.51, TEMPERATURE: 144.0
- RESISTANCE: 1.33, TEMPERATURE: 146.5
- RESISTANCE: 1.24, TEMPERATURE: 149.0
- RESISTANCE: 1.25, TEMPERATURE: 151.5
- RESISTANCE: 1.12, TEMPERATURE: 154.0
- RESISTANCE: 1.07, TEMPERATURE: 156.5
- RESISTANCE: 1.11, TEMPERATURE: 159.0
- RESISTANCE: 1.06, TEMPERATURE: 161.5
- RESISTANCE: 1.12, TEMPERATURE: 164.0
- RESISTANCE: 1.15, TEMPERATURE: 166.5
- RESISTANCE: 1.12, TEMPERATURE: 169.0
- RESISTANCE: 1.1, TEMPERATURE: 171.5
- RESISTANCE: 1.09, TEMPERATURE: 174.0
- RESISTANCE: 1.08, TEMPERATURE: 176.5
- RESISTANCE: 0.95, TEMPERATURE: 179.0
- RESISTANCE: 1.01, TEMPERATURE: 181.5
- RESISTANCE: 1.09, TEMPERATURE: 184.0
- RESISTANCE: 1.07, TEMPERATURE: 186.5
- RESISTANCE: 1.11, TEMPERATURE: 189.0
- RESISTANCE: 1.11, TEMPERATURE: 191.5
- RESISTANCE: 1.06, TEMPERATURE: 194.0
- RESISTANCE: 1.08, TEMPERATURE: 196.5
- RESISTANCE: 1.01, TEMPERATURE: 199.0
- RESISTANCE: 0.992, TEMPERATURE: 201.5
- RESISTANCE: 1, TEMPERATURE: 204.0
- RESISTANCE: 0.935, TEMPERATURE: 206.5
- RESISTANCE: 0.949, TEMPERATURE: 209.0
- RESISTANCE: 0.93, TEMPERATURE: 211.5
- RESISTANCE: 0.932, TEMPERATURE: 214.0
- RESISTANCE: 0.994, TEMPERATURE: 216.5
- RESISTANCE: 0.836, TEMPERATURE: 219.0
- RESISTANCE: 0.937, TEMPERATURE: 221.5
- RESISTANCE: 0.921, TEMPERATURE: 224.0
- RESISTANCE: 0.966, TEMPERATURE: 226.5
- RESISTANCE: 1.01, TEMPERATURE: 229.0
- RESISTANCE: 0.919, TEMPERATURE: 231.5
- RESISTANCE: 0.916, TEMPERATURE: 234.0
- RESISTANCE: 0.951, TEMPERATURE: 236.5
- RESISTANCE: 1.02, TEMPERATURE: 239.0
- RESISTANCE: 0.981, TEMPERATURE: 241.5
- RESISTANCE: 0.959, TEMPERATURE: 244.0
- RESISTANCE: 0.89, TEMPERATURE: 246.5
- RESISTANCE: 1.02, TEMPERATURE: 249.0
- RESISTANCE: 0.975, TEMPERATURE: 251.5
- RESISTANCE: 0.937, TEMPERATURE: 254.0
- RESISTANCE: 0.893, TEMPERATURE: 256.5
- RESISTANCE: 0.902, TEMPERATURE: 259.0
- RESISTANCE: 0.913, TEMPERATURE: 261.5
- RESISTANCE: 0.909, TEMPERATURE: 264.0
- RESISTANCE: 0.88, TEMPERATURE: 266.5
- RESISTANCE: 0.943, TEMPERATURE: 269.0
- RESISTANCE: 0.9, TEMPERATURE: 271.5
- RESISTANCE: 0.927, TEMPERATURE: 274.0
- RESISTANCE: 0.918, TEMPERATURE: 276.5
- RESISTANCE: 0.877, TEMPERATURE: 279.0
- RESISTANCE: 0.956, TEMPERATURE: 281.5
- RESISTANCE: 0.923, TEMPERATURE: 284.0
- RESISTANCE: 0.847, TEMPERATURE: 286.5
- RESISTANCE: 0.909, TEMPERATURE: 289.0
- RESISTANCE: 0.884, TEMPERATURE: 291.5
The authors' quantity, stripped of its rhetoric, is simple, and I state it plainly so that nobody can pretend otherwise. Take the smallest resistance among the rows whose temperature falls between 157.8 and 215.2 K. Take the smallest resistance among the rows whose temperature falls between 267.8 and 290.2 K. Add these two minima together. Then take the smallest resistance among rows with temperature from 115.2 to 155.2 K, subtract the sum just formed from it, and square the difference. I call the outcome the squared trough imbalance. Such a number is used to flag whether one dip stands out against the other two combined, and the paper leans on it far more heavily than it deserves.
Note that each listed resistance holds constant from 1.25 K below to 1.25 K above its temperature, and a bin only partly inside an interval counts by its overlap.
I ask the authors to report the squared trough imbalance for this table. 0.47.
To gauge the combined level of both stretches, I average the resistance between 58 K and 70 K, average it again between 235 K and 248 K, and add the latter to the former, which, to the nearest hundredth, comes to 2.06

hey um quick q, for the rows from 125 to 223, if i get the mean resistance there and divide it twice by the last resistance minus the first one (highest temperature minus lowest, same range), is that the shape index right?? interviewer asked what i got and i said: 27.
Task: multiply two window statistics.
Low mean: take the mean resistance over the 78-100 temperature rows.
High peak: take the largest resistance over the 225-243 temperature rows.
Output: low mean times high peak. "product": 1.04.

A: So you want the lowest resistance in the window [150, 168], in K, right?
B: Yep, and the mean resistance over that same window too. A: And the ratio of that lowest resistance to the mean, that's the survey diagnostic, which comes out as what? 0.94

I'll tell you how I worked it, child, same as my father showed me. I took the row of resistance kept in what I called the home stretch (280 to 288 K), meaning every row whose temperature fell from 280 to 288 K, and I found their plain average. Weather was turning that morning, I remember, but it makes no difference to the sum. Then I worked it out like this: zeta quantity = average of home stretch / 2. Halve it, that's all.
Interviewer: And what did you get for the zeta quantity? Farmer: 0.45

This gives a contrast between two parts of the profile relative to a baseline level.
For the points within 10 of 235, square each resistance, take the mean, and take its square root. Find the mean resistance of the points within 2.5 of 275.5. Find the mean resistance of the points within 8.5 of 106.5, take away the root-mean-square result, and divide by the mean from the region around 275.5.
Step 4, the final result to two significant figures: 0.11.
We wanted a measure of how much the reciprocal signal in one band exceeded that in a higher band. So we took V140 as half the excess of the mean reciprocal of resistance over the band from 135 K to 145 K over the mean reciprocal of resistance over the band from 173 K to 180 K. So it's -0.12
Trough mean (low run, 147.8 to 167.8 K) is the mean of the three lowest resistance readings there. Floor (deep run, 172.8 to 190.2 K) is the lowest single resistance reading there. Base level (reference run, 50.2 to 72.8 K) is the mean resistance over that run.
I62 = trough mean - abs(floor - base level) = 0.94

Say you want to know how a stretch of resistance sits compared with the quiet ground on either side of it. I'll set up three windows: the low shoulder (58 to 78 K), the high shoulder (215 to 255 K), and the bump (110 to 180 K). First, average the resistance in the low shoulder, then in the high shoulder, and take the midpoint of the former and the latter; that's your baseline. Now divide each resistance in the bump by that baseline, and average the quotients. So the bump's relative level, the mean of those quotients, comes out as 1.15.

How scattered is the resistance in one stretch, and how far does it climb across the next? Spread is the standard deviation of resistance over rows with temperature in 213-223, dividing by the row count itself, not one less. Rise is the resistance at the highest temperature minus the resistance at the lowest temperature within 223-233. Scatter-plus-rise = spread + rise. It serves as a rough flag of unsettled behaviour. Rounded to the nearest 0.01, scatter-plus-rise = 0.05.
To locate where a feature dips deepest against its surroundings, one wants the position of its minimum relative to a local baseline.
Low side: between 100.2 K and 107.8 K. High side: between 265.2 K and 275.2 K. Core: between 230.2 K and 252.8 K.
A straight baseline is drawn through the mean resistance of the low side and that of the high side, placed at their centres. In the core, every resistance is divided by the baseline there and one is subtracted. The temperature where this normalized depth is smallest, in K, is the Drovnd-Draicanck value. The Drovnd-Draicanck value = 246.5 K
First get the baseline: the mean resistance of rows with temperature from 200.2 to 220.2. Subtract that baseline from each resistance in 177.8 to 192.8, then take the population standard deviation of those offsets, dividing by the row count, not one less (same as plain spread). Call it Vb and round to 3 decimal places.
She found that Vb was 0.058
